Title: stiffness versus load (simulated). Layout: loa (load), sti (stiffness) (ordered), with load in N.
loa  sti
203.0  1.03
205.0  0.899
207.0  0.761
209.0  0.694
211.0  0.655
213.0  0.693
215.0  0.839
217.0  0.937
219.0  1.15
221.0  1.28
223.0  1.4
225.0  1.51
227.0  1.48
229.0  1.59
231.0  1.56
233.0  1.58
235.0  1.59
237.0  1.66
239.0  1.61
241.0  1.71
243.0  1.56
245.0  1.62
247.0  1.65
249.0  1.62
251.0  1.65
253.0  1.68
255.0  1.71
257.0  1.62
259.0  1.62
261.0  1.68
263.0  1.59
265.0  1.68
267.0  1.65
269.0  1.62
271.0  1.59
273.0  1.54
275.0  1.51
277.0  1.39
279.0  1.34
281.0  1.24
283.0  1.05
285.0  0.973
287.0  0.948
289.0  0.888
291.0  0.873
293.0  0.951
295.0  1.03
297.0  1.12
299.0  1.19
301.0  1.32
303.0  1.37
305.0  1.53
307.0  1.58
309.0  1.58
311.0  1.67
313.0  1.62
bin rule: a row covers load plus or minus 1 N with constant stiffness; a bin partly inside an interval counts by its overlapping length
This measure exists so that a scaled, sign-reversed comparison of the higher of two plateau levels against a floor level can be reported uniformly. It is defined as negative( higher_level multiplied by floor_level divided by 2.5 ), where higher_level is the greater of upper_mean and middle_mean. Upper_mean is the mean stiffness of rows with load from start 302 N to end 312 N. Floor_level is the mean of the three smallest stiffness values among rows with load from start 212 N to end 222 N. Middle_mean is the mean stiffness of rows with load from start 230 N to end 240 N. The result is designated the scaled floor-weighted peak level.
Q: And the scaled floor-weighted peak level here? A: -0.53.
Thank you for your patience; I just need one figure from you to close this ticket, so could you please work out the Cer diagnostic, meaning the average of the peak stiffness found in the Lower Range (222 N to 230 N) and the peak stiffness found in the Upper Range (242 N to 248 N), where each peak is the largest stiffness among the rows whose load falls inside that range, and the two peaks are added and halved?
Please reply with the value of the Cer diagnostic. 1.62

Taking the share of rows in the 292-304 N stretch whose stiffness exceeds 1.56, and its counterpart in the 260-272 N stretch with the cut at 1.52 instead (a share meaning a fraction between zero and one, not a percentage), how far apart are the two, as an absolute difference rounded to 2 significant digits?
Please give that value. 1.0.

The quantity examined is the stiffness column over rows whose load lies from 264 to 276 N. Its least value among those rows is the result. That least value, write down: 1.51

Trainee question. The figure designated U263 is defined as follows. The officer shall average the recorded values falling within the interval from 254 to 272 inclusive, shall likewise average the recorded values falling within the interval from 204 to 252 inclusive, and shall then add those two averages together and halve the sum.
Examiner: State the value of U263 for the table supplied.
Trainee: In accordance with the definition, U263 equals 1.48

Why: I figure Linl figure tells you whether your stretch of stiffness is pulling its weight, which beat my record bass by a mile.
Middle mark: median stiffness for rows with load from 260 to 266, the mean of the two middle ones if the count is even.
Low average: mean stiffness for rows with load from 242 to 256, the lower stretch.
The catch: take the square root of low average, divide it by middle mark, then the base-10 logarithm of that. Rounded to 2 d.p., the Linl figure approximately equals -0.12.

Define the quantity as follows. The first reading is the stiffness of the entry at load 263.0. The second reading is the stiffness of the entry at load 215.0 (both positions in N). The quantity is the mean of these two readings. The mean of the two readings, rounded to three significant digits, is 1.21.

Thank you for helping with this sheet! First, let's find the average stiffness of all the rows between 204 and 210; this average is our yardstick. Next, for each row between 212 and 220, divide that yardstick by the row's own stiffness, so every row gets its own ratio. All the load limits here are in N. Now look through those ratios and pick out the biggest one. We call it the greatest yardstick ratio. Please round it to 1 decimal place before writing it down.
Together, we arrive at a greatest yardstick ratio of 1.1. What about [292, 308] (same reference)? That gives 0.8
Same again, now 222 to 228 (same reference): 0.6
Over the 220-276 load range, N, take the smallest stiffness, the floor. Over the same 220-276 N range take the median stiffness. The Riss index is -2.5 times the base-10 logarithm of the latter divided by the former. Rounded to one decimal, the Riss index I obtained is -0.3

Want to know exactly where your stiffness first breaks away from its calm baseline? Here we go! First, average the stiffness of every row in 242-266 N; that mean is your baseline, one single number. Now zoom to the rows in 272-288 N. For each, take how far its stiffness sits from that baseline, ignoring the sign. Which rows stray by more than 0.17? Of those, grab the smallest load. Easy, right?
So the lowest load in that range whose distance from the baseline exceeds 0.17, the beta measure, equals 277.0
